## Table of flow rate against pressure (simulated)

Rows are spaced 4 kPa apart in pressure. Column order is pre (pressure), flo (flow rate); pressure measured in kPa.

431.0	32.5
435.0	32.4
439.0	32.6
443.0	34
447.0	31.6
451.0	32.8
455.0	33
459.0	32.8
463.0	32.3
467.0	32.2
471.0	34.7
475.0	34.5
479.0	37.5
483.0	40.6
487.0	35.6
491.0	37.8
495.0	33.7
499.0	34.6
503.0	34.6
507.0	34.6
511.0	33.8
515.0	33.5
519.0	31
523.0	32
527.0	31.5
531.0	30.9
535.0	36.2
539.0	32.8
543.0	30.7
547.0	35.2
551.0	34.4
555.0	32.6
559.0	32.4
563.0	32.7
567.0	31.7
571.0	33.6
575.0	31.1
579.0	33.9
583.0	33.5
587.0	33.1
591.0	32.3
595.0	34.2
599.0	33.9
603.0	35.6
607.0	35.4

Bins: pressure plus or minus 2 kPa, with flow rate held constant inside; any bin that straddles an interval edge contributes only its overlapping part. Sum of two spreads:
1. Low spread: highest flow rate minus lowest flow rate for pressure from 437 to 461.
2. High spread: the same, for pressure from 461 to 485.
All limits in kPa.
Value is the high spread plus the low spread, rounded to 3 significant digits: 10.8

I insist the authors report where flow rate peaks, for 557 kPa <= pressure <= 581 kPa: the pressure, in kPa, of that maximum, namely 579.0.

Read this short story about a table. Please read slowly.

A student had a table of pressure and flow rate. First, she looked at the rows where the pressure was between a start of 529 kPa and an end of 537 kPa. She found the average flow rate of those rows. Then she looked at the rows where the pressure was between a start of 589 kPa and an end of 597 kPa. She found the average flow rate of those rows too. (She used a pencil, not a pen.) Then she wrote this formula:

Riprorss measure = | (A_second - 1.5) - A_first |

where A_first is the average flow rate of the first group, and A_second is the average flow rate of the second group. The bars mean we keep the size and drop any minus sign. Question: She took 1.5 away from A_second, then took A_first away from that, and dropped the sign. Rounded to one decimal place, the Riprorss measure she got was 1.8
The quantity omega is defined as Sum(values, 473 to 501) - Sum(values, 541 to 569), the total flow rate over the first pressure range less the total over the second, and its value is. 25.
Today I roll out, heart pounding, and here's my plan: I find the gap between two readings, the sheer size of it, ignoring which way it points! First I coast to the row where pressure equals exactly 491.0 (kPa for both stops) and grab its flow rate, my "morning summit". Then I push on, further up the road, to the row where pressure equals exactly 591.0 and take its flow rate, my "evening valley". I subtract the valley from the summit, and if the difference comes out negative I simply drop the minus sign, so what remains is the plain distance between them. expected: 5.5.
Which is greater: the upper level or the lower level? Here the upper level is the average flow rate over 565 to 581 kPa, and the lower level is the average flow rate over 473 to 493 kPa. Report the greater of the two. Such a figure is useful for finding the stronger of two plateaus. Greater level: 37.2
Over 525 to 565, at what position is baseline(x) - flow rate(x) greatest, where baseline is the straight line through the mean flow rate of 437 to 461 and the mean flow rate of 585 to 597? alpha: 543.0 kPa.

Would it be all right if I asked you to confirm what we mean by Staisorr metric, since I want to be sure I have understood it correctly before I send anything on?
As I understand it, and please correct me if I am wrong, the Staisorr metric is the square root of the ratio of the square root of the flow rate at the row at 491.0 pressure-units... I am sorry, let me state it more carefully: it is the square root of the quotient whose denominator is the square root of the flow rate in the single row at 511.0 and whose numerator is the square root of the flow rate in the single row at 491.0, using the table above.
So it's 1.028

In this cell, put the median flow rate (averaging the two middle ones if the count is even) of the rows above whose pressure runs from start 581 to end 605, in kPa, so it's 33.7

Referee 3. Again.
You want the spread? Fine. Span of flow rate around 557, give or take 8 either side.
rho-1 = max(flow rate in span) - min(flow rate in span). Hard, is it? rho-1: 2.0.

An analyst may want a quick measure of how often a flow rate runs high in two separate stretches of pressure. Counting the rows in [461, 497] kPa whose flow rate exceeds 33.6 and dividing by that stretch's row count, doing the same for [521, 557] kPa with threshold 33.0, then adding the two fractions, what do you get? 1.11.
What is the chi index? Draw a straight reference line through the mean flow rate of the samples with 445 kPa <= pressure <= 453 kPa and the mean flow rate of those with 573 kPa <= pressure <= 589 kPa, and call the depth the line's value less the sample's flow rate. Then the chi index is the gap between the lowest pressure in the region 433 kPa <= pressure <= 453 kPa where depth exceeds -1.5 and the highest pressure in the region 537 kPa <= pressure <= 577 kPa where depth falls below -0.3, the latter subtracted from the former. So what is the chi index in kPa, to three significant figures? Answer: -136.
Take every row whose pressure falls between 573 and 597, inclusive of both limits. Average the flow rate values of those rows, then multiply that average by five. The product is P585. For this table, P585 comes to 165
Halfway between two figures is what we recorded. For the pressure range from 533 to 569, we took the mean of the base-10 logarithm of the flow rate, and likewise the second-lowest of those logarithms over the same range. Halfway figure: 1.51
